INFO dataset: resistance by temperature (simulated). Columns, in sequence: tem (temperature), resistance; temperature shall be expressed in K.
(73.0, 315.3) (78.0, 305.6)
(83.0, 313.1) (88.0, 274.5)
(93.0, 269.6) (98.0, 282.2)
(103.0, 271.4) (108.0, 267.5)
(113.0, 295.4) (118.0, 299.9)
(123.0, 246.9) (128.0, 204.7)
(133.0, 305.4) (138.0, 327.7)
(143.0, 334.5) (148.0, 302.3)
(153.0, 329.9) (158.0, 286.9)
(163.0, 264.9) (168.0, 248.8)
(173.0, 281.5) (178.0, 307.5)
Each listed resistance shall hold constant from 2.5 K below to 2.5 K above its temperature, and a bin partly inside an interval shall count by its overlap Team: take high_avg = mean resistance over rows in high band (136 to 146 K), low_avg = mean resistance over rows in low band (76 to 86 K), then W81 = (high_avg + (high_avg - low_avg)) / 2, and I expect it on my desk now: 176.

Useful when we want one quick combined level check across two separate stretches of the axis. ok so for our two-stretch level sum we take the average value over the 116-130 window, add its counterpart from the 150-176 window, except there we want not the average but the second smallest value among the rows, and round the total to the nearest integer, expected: 515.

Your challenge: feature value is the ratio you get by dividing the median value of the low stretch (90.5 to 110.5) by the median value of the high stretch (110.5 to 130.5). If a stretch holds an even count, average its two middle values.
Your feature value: 0.998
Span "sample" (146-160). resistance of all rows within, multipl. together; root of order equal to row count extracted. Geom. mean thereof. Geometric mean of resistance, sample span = 306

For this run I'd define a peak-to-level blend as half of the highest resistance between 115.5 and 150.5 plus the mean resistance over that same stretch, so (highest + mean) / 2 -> 312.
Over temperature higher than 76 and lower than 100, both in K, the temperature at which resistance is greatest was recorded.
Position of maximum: 83.0 K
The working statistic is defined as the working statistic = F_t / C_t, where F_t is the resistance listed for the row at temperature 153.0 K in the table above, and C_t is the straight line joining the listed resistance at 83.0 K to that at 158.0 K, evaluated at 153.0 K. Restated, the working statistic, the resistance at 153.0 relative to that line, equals 1.14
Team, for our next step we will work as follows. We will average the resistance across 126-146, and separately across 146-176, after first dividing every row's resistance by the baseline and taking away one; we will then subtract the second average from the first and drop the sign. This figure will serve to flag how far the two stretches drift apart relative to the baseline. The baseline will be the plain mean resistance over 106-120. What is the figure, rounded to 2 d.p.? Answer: 0.03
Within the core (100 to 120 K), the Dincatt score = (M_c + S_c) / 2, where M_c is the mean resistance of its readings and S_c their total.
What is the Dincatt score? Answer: 709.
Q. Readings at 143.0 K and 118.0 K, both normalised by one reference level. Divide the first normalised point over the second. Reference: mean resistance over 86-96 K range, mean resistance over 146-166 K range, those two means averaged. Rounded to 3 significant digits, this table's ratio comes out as 1.12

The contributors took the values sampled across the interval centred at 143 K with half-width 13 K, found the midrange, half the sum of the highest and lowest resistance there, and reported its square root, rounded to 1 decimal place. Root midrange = 17.8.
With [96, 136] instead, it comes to 16.0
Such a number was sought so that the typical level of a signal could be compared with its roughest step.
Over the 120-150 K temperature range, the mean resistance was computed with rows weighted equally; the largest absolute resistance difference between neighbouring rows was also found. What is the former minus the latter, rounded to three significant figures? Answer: 186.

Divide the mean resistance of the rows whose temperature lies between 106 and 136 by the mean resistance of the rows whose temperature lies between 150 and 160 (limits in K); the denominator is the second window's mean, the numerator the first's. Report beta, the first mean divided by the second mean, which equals 0.88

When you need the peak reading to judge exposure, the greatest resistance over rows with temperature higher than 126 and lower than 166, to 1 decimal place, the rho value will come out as 334.5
